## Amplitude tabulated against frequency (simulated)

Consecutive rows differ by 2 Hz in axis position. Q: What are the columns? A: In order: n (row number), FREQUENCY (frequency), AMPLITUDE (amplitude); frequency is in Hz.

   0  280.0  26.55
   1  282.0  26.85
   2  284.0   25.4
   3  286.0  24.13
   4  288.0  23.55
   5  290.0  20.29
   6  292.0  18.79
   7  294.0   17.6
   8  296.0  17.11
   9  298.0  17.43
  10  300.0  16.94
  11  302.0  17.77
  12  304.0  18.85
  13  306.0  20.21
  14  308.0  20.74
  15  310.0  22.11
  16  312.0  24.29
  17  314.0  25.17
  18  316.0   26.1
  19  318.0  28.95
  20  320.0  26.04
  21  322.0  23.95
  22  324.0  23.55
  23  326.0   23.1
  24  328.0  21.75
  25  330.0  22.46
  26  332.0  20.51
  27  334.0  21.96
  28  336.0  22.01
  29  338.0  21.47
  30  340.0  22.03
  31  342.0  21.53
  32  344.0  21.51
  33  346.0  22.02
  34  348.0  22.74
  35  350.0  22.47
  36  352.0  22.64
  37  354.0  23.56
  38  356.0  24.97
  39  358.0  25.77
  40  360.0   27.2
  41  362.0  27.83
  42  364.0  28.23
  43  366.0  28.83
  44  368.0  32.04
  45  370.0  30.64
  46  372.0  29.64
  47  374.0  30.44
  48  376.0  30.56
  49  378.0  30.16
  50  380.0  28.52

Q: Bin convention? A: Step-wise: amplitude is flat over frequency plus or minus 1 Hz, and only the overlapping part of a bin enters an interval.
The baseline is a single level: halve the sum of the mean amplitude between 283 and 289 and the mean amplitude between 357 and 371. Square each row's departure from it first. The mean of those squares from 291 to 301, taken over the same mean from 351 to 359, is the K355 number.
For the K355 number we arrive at 12.1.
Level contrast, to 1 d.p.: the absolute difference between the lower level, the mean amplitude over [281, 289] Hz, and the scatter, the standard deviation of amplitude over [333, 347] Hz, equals 24.7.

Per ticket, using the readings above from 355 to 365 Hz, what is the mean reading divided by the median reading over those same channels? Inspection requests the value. 0.99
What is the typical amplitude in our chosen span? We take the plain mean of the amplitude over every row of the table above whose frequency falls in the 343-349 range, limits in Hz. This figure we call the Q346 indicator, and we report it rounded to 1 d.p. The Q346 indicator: 22.1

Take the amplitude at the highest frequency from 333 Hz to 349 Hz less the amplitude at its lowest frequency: 0.8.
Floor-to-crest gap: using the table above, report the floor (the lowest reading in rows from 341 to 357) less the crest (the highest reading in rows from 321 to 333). -2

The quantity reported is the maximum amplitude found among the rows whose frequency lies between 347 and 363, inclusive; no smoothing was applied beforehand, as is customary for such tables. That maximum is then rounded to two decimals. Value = 27.83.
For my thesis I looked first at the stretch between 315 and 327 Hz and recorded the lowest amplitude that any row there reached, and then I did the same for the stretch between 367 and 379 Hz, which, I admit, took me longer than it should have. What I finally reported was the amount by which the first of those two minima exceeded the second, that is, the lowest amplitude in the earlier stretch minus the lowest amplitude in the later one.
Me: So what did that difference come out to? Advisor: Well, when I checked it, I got -6.5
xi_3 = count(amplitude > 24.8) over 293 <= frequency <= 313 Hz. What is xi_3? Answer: 0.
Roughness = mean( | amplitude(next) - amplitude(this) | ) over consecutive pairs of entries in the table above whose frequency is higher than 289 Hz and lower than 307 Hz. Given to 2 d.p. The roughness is 0.91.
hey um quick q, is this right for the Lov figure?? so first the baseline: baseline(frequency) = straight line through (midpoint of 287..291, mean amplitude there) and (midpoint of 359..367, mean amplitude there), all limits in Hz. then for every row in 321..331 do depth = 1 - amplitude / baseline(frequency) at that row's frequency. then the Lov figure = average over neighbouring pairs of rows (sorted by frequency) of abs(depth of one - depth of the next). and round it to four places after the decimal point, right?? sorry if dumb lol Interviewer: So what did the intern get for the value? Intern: 0.0323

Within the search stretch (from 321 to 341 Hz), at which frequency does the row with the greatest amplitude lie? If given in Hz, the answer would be 322.0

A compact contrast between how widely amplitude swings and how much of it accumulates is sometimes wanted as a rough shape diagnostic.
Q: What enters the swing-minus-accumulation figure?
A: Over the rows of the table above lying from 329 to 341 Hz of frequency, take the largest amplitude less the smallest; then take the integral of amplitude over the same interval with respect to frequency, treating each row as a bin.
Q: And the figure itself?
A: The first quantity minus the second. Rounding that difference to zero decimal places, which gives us -259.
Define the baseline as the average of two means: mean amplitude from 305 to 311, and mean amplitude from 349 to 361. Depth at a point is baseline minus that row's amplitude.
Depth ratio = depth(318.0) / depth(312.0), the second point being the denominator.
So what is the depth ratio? 4.0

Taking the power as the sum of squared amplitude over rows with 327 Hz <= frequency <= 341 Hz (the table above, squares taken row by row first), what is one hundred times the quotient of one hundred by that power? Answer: 3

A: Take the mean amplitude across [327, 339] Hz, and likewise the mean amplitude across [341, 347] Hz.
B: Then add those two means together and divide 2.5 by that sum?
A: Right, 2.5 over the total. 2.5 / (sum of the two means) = 0.058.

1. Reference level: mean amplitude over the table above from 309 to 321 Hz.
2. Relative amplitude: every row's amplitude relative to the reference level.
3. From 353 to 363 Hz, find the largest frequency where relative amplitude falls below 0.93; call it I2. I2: 354.0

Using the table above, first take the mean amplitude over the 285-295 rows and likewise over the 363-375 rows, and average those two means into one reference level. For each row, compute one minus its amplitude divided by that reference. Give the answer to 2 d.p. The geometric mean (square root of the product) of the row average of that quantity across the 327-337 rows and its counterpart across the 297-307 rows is 0.20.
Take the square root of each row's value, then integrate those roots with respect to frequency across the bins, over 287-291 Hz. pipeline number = 18.7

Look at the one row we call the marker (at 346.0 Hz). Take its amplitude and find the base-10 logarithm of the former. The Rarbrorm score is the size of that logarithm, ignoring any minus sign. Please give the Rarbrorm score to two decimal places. 1.34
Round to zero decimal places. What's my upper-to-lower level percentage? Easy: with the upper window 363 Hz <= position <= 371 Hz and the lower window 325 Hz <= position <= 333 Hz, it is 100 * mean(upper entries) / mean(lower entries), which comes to 136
